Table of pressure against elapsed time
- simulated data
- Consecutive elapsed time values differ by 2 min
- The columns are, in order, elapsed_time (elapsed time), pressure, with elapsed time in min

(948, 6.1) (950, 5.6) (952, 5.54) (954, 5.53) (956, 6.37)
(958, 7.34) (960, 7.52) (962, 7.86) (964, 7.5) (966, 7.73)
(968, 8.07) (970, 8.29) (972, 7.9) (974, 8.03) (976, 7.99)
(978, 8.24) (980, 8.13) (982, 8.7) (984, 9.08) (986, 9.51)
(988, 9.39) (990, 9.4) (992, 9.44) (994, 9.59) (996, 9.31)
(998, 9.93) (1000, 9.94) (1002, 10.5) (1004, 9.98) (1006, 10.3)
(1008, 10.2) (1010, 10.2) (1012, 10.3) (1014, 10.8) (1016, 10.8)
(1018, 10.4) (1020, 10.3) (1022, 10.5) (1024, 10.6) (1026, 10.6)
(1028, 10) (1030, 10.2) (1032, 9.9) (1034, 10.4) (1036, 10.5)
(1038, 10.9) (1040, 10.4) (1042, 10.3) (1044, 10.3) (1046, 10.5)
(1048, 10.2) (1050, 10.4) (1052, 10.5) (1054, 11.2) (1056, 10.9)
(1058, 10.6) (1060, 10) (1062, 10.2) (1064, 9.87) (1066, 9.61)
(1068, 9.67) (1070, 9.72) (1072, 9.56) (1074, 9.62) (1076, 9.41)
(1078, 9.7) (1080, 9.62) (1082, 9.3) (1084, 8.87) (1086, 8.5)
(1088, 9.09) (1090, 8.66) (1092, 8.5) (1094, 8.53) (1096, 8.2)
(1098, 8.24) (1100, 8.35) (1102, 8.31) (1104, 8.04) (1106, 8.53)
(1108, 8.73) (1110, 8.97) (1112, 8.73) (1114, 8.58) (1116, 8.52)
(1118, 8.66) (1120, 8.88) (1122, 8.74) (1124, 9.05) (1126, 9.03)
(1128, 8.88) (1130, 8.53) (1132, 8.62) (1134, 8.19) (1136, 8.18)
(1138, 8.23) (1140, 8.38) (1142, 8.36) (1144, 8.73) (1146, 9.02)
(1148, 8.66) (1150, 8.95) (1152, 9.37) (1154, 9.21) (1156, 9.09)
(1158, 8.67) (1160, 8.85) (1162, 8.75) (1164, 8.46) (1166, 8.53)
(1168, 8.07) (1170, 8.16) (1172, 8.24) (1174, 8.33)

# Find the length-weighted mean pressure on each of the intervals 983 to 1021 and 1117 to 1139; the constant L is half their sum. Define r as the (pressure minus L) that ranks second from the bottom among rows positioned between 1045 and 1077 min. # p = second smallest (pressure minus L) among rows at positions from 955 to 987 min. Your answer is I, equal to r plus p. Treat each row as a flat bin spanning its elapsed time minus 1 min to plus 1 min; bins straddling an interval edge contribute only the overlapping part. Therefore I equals -1.7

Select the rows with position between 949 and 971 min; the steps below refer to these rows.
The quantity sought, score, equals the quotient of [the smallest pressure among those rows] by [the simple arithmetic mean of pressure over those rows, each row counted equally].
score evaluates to 0.786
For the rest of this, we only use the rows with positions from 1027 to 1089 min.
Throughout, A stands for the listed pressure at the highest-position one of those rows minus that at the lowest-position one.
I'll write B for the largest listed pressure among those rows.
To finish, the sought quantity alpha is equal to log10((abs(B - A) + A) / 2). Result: 0.75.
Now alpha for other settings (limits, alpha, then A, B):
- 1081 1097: 0.67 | -1.1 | 9.3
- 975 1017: 0.73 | 2.8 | 10.8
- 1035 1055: 0.75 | 0.7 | 11.2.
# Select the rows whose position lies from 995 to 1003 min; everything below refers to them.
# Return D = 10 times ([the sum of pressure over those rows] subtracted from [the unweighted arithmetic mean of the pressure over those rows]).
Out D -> -298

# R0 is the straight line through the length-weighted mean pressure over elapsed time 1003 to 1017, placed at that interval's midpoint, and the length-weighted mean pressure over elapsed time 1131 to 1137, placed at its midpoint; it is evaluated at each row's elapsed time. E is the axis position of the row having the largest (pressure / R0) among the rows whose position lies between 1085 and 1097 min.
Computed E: 1088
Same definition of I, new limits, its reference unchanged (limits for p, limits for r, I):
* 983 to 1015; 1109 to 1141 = -1.1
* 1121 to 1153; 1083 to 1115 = -2.2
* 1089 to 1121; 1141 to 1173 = -2.2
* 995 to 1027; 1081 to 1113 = -0.5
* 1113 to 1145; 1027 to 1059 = -0.4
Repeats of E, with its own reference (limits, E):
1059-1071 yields 1062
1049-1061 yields 1054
